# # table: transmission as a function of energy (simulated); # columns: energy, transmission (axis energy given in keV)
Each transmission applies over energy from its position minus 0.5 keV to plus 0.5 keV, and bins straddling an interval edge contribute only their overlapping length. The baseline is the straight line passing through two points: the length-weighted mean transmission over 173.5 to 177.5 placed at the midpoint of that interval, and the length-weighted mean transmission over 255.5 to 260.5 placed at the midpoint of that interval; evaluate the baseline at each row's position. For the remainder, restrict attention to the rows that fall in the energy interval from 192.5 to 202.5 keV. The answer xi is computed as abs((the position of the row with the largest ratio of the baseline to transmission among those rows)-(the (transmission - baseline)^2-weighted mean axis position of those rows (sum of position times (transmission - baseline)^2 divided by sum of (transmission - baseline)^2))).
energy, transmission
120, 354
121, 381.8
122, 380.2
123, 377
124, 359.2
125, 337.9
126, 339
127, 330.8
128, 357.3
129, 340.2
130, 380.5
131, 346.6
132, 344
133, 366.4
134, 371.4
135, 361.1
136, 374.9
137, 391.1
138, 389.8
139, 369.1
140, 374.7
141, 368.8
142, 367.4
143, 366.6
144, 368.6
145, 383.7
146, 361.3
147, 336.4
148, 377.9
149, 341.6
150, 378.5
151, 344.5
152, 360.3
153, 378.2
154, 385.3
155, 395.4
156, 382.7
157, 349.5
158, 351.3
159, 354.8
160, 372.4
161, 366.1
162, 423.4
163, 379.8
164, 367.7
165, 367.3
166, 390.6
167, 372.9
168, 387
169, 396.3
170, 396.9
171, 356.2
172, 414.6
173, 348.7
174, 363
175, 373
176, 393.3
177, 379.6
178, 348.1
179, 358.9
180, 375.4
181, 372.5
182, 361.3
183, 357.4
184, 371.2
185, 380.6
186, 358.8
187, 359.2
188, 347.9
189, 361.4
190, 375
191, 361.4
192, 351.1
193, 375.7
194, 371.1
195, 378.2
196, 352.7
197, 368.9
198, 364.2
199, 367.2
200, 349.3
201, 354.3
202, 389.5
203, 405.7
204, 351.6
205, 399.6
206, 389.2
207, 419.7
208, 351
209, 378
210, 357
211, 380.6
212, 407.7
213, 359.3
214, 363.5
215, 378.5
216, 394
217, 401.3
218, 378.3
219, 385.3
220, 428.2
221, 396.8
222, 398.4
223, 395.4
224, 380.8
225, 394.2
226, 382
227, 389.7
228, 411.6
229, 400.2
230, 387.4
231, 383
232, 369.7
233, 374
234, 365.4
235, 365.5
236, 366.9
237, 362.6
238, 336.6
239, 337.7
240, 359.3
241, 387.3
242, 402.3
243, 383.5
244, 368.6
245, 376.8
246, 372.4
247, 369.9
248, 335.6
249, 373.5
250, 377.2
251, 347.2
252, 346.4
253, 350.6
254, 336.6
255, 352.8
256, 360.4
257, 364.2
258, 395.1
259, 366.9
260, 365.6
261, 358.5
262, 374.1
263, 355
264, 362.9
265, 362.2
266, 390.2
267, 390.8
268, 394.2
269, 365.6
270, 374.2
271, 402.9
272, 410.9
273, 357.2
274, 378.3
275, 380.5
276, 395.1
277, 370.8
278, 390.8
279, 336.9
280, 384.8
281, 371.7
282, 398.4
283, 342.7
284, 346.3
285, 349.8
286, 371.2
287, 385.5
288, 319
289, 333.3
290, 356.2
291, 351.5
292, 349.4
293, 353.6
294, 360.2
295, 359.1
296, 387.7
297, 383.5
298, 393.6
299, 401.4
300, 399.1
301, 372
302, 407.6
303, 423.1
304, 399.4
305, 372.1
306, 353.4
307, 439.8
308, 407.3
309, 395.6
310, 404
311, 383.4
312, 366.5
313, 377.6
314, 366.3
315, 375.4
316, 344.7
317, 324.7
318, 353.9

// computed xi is 0.9 keV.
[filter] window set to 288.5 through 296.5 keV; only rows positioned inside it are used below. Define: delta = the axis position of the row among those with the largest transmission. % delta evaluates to 296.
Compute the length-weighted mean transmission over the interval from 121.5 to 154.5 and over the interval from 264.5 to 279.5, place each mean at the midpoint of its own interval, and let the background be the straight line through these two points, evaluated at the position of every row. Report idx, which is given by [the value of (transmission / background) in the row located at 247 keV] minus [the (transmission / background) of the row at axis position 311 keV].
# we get -0.015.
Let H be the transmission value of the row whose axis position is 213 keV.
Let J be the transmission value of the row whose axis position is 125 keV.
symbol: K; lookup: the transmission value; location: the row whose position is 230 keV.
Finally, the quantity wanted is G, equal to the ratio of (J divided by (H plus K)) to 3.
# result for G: 0.151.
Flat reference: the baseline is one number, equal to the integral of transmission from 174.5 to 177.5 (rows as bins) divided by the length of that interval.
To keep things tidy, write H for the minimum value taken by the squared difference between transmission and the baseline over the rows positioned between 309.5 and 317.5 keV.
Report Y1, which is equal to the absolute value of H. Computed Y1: 2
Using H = 2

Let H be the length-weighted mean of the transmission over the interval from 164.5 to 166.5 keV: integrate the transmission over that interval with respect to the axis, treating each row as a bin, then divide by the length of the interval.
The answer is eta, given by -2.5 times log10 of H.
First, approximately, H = 379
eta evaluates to -6.45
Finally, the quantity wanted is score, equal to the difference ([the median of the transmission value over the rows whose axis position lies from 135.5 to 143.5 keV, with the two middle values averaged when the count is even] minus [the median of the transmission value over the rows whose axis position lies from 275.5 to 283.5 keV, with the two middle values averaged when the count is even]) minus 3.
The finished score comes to -9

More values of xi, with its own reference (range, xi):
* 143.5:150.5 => 0.6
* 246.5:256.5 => 3.6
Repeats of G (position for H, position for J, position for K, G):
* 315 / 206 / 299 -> 0.167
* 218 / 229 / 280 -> 0.175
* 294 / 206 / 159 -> 0.181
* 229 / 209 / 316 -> 0.169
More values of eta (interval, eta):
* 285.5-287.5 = -6.44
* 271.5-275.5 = -6.45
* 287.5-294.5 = -6.35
